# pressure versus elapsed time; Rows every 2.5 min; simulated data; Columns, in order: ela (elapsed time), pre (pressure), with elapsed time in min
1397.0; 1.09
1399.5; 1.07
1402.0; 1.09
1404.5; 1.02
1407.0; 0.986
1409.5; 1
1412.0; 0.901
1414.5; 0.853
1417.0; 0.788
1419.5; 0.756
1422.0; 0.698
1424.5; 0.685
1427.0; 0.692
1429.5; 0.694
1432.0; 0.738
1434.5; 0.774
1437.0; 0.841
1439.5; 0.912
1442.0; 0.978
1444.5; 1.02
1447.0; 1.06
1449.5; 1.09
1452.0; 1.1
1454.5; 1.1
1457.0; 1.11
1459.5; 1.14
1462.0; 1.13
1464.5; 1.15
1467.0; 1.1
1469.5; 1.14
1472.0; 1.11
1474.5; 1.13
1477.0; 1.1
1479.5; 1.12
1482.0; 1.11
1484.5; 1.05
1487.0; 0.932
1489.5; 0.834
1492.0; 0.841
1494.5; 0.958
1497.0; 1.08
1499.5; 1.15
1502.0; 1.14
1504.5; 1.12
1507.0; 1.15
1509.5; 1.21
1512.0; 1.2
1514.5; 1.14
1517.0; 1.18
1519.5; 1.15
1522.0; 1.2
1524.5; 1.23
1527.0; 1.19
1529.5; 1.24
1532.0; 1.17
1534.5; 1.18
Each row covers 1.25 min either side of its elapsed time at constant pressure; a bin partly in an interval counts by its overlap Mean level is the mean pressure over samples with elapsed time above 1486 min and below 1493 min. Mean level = 0.87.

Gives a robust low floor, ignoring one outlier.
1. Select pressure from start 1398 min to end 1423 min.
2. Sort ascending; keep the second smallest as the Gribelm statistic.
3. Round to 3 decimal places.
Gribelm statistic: 0.756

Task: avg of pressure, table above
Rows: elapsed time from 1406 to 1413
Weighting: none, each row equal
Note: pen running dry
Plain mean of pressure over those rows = 0.96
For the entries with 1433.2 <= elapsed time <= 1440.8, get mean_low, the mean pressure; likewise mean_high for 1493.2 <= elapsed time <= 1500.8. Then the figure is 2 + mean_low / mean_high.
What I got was 2.79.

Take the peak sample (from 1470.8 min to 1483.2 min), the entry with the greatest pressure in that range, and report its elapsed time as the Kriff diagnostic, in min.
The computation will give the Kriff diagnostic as 1474.5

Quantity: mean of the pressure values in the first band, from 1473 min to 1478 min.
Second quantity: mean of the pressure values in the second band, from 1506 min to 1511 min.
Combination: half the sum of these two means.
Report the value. 1.15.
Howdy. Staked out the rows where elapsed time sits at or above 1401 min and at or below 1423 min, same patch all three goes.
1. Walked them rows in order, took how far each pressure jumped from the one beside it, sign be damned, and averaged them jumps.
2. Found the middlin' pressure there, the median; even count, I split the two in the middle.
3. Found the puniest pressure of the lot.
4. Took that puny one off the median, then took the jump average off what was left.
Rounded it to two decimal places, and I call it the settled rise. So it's 0.15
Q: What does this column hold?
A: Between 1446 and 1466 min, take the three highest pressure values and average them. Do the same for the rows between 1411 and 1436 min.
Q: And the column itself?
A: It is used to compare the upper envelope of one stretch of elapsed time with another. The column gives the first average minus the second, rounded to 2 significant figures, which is 0.29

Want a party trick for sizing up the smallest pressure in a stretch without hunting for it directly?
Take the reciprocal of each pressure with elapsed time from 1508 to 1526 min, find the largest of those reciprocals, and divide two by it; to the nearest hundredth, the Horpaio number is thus 2.28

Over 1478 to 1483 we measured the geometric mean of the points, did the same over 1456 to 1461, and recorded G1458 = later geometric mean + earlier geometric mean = 2.2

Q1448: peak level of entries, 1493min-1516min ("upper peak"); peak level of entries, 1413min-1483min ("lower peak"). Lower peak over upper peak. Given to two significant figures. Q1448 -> 0.95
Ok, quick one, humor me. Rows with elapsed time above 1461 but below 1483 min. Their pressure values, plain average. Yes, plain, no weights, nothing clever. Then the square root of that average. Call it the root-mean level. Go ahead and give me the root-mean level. 1.06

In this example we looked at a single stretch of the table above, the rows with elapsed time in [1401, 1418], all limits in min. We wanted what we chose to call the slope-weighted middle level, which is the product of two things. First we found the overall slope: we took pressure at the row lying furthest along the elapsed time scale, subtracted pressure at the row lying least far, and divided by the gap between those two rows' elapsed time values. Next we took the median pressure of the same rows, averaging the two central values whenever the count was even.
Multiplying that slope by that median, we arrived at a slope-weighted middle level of -0.020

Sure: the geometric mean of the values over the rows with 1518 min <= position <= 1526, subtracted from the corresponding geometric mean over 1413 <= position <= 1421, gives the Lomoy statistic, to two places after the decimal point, -0.39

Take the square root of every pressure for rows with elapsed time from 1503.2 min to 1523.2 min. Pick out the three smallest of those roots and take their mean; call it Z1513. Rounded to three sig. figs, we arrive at 1.07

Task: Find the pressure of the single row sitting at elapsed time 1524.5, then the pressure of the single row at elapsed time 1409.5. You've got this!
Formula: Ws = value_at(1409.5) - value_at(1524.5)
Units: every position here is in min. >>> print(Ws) -0.23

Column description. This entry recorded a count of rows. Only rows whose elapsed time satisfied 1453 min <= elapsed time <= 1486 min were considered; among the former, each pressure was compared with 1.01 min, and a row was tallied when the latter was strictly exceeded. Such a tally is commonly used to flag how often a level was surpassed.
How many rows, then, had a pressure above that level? 13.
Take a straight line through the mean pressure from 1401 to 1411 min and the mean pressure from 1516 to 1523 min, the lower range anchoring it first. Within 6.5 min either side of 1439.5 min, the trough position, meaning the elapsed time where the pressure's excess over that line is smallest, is 1434.5 min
